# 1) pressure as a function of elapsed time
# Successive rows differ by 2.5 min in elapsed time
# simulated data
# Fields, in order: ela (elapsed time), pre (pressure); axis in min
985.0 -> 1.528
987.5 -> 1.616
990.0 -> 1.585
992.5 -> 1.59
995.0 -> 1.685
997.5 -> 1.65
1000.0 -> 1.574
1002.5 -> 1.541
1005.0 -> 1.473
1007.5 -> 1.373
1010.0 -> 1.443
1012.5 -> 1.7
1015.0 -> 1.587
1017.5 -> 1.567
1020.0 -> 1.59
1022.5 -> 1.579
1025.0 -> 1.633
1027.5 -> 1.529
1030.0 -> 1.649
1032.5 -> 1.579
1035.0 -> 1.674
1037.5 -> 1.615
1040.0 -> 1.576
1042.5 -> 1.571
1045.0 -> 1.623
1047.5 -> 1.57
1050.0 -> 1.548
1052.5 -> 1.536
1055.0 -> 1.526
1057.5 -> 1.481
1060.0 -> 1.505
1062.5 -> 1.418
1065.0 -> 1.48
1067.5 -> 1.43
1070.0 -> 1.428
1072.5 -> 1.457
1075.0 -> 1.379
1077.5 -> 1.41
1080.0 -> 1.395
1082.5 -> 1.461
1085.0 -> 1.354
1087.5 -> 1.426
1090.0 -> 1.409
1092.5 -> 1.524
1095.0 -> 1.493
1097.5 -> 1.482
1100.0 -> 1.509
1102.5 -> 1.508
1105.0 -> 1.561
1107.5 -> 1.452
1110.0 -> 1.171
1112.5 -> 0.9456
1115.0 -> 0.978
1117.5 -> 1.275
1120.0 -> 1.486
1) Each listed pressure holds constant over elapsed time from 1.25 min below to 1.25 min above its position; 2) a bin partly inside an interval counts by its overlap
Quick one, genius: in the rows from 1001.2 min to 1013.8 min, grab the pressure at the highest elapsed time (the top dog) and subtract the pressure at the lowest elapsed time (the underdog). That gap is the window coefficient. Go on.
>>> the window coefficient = 0.16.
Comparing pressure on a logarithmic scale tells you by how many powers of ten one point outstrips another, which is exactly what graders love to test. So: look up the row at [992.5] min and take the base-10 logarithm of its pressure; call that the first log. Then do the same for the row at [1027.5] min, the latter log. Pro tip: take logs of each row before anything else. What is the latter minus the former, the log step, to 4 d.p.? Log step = -0.0170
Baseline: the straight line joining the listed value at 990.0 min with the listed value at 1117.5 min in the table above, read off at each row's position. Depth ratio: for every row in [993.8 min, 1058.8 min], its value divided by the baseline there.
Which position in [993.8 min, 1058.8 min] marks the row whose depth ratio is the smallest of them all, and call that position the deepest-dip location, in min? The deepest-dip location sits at 1007.5 min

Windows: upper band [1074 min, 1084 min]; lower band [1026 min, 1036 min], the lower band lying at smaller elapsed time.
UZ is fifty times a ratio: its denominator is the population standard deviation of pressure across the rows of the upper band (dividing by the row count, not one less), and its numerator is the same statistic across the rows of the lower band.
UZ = 93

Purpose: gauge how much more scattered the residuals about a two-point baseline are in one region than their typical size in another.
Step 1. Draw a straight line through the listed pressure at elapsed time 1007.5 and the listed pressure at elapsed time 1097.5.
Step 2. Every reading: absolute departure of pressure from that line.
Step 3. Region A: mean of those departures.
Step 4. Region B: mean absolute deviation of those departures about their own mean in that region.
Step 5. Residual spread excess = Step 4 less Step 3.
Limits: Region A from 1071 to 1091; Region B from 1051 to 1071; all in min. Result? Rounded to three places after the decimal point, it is -0.023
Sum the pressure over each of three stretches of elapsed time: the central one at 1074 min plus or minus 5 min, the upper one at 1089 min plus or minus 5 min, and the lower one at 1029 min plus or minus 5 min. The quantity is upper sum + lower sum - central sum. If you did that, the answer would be 6.4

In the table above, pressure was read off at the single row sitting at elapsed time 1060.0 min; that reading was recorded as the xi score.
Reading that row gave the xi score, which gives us 1.505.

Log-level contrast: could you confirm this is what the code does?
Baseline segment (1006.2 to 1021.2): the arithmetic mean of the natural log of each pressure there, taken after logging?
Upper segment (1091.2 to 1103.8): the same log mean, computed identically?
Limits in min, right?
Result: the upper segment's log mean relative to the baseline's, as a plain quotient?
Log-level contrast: 0.9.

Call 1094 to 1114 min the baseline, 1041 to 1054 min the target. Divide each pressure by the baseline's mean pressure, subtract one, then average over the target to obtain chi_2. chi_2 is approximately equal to 0.13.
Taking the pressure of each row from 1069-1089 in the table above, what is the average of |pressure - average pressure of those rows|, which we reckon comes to 0.029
